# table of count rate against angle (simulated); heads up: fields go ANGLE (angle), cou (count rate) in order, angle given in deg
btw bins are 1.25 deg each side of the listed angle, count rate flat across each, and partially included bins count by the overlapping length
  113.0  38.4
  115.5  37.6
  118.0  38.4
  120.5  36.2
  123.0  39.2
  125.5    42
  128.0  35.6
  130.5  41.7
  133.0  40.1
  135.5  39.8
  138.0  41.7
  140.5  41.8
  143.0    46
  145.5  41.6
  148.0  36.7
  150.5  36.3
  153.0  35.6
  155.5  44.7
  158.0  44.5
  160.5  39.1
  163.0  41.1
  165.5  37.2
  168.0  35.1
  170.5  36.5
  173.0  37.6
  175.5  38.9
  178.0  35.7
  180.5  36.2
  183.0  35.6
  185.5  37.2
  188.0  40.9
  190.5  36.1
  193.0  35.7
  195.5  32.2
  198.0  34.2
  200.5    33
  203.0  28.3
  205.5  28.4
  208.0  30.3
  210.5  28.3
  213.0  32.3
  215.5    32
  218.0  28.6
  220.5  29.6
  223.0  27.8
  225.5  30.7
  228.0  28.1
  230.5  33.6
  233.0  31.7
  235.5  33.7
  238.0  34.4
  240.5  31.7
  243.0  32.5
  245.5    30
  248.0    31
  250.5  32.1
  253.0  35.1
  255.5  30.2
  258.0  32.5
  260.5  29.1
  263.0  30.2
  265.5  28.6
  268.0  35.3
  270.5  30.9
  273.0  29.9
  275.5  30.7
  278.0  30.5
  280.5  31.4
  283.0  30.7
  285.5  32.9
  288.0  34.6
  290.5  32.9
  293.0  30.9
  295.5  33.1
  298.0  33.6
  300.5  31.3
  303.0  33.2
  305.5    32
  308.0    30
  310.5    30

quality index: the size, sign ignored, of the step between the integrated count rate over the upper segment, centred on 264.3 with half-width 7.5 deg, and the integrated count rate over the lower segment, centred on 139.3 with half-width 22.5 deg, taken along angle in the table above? 1336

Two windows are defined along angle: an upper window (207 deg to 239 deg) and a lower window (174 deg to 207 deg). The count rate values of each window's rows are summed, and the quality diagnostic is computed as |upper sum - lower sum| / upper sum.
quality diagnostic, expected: 0.13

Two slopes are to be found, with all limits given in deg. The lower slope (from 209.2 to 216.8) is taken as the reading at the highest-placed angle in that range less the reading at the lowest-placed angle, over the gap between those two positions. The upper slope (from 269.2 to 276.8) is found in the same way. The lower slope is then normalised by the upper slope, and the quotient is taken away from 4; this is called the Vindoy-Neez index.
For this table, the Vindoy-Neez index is 22.5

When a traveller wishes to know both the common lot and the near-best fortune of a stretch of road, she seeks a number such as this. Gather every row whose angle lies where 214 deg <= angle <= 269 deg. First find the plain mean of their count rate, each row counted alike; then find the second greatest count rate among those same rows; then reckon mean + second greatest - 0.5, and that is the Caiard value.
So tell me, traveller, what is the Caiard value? 65.9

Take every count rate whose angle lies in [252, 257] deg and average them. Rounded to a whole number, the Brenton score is 33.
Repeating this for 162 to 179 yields 37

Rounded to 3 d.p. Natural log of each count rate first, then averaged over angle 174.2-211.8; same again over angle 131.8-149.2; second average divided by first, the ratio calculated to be 1.055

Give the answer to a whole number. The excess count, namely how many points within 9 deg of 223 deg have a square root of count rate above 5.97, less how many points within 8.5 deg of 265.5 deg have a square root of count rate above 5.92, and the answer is -1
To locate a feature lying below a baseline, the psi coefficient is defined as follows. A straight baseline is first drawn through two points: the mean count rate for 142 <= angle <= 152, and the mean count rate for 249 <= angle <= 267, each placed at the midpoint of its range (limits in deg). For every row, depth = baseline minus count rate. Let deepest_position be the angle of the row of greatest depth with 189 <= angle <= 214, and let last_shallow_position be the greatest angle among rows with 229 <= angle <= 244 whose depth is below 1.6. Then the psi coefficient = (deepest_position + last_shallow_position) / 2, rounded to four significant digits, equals 223.0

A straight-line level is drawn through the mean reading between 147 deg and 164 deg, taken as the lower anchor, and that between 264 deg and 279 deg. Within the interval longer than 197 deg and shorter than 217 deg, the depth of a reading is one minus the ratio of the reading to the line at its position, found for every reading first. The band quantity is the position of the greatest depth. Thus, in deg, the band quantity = 203.0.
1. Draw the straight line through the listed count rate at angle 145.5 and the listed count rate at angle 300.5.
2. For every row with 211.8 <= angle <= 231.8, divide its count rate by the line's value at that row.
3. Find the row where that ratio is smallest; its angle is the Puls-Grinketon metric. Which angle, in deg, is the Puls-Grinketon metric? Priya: 223.0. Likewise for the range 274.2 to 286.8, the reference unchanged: 278.0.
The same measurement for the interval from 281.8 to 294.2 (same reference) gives 283.0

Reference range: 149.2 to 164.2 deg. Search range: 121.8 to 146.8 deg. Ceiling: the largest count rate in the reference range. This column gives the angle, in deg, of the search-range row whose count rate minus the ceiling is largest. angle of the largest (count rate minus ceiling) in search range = 143.0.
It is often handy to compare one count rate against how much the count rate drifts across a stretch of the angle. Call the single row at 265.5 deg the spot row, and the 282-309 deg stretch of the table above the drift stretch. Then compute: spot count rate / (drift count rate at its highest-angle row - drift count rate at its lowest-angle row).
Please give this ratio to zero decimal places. -41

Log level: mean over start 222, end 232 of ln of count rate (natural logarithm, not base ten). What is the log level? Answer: 3.40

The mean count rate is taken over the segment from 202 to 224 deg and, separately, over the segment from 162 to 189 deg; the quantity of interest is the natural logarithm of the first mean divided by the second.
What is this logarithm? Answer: -0.24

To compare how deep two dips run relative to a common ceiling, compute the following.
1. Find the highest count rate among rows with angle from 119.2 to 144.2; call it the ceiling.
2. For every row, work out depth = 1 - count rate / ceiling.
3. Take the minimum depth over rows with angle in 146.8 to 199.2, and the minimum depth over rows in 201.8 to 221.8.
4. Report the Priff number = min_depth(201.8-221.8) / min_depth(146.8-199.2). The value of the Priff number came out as 11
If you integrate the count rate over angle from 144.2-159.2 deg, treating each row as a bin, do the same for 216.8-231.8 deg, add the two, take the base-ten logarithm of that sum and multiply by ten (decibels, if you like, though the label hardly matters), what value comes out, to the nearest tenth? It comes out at 30.2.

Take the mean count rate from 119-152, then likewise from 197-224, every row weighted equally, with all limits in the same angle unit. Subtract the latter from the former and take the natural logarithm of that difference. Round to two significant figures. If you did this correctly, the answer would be 2.3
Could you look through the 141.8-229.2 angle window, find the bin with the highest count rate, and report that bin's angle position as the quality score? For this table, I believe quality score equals 143.0 deg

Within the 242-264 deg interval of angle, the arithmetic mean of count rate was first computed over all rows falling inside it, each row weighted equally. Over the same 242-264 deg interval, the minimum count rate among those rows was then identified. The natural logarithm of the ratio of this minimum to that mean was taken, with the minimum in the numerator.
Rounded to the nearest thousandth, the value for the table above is -0.076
